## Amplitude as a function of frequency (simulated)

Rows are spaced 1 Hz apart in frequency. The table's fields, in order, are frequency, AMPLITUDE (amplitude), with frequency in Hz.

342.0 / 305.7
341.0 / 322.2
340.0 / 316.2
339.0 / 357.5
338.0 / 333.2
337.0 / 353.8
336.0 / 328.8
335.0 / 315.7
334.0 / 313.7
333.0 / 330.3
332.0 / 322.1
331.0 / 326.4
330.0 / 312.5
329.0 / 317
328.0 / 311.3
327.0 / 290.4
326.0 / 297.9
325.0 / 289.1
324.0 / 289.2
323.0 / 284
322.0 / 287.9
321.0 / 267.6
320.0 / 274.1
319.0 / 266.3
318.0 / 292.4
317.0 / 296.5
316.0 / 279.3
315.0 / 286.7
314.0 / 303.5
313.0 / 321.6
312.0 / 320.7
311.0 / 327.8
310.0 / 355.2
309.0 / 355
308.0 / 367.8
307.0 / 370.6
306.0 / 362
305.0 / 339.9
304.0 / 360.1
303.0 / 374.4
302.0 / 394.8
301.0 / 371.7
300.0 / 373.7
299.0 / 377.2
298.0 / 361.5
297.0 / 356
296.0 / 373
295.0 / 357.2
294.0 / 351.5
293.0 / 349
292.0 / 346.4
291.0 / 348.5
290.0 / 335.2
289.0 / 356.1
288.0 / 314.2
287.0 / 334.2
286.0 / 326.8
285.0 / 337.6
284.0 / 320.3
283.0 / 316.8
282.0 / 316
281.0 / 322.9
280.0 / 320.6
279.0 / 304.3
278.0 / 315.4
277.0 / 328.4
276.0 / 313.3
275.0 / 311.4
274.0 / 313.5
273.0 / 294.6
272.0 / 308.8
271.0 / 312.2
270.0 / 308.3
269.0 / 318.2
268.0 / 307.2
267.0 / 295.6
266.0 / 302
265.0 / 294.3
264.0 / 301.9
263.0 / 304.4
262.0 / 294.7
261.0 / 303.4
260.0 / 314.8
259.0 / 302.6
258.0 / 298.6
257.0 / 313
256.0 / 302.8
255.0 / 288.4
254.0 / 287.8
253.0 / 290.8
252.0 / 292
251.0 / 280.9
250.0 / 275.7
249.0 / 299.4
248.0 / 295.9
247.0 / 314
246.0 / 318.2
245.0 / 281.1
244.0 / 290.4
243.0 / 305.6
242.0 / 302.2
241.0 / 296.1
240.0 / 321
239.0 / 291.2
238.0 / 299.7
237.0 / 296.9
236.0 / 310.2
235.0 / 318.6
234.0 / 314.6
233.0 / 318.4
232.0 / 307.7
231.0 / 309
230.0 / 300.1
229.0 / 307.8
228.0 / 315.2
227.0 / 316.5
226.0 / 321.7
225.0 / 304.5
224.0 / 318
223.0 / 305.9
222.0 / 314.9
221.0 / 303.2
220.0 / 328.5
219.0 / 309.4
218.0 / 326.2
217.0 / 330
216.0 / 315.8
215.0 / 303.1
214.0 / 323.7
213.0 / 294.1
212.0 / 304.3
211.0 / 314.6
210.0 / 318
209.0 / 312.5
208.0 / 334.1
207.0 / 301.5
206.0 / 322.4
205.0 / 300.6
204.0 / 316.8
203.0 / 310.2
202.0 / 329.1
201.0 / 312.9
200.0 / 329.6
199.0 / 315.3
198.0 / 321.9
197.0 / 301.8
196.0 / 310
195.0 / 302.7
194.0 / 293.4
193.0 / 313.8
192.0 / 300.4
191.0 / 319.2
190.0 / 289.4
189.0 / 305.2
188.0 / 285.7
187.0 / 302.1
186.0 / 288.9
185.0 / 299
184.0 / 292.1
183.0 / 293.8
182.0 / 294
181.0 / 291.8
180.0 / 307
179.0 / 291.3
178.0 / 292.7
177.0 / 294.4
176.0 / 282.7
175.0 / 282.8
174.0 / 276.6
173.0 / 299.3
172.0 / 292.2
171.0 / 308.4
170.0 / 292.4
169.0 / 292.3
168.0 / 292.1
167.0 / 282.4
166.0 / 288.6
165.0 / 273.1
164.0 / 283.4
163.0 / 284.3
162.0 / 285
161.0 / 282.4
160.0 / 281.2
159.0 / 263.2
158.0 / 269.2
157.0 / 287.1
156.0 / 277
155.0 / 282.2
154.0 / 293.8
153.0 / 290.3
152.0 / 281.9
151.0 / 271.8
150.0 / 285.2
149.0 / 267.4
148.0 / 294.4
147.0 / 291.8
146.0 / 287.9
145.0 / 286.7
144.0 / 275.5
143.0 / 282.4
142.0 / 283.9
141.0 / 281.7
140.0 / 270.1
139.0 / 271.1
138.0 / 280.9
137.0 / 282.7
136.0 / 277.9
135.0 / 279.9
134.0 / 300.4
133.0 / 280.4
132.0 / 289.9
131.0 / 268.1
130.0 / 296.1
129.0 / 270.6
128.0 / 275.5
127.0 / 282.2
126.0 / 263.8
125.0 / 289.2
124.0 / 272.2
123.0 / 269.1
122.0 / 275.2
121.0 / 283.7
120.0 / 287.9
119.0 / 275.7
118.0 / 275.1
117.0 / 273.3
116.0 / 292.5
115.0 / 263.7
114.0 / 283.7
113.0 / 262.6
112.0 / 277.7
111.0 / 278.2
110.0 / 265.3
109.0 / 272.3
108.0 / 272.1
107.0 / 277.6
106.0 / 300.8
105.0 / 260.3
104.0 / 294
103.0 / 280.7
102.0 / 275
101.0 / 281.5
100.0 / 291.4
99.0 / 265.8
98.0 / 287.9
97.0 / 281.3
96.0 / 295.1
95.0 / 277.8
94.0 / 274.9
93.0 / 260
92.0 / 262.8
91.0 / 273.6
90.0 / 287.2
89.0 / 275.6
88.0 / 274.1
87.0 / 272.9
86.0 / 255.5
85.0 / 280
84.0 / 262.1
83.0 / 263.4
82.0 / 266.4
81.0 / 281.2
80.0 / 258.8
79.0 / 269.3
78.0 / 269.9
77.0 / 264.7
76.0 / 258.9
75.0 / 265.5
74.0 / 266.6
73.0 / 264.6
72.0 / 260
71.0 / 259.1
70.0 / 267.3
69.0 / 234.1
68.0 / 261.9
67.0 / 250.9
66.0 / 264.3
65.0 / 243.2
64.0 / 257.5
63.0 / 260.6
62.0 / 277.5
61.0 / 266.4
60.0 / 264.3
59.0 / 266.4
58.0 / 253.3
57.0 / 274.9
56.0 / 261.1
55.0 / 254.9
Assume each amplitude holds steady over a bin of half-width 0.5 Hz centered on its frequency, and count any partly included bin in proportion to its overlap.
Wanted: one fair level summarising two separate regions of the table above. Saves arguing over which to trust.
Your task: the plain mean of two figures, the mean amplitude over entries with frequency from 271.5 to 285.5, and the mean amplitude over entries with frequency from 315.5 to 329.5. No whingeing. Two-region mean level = 302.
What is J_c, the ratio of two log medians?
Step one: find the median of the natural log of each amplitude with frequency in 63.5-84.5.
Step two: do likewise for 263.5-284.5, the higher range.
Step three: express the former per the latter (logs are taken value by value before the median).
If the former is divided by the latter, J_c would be 0.970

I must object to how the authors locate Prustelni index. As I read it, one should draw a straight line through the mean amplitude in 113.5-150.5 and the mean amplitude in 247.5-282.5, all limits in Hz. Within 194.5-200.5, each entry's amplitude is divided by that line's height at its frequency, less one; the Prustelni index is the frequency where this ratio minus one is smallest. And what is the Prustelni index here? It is 197.0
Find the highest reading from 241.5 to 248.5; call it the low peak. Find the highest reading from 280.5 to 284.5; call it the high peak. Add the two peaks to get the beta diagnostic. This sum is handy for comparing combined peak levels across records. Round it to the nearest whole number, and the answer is 641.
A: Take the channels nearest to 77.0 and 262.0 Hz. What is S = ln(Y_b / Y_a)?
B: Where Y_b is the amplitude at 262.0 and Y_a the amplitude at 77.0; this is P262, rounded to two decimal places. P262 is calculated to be 0.11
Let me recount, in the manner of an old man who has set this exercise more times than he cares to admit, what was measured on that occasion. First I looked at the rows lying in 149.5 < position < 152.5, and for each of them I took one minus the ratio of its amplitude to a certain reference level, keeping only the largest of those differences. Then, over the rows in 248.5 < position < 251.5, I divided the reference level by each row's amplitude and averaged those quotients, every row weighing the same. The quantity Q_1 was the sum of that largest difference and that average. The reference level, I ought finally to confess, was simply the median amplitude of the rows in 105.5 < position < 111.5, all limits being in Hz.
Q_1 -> 0.976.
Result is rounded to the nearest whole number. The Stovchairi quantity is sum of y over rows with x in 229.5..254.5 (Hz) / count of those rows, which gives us 301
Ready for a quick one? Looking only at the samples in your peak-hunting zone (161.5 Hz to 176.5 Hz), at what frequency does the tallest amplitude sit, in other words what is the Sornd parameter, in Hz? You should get 171.0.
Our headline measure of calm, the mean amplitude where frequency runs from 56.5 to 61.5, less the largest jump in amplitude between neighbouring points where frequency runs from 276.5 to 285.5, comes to 248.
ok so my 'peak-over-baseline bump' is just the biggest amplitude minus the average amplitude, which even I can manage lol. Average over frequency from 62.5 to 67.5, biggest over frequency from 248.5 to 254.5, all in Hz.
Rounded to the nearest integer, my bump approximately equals 44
